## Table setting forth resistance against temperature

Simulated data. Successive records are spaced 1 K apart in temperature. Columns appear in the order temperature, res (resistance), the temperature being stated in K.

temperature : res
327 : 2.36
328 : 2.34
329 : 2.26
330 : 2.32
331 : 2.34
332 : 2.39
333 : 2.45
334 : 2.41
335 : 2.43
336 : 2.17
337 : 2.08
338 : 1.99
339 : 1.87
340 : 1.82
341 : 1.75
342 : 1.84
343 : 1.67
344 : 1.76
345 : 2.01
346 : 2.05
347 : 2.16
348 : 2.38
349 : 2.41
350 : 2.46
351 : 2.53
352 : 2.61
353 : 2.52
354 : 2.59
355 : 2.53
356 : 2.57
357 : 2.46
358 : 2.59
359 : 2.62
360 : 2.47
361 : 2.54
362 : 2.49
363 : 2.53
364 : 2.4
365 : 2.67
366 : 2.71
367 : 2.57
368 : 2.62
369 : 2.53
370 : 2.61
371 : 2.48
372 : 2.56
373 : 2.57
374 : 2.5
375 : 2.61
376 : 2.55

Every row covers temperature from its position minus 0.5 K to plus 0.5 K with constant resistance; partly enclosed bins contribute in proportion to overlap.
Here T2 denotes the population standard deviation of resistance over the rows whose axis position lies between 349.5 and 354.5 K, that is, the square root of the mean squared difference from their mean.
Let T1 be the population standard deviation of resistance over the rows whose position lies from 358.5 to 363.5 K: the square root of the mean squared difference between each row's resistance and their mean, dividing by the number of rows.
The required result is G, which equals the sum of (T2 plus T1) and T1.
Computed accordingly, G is 0.157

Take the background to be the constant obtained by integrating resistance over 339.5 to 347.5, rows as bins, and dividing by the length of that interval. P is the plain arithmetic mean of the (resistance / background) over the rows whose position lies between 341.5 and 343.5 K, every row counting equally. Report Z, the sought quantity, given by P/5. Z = 0.19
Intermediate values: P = 0.93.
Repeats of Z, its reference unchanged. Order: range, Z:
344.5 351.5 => 0.24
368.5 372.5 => 0.27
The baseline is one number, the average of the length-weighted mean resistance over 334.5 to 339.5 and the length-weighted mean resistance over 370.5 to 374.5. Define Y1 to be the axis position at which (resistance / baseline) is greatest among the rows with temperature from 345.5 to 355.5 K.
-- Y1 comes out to 352 K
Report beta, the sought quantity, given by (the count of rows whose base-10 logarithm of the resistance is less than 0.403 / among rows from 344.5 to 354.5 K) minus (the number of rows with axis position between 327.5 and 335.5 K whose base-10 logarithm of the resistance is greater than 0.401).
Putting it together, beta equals 7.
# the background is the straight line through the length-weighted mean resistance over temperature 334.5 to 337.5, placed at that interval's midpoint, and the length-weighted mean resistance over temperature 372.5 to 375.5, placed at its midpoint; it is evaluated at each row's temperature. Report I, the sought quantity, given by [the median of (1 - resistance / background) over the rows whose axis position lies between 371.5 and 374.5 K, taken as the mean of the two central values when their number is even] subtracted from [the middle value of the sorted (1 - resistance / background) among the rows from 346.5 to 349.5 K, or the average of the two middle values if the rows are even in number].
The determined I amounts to -0.01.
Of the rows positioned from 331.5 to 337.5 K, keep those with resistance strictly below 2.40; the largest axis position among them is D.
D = 337 K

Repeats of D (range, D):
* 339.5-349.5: 348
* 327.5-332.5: 332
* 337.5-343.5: 343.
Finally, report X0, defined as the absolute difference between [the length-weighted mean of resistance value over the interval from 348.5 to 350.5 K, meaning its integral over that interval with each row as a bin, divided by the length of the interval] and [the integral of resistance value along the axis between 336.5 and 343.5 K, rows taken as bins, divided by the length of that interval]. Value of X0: 0.6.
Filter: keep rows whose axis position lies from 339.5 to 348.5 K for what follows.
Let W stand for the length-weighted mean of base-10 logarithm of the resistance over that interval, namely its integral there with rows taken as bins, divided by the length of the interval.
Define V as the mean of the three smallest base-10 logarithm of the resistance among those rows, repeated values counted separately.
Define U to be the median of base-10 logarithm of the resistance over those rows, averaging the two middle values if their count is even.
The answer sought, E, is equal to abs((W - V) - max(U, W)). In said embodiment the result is 0.24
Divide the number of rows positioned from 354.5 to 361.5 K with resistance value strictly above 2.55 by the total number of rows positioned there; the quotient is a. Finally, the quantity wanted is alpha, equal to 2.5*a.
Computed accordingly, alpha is 1.07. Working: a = 0.43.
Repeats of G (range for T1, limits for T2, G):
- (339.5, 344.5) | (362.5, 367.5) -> 0.229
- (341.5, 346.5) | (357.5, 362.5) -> 0.347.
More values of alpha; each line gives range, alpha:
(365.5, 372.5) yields 1.79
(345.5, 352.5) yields 0.36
